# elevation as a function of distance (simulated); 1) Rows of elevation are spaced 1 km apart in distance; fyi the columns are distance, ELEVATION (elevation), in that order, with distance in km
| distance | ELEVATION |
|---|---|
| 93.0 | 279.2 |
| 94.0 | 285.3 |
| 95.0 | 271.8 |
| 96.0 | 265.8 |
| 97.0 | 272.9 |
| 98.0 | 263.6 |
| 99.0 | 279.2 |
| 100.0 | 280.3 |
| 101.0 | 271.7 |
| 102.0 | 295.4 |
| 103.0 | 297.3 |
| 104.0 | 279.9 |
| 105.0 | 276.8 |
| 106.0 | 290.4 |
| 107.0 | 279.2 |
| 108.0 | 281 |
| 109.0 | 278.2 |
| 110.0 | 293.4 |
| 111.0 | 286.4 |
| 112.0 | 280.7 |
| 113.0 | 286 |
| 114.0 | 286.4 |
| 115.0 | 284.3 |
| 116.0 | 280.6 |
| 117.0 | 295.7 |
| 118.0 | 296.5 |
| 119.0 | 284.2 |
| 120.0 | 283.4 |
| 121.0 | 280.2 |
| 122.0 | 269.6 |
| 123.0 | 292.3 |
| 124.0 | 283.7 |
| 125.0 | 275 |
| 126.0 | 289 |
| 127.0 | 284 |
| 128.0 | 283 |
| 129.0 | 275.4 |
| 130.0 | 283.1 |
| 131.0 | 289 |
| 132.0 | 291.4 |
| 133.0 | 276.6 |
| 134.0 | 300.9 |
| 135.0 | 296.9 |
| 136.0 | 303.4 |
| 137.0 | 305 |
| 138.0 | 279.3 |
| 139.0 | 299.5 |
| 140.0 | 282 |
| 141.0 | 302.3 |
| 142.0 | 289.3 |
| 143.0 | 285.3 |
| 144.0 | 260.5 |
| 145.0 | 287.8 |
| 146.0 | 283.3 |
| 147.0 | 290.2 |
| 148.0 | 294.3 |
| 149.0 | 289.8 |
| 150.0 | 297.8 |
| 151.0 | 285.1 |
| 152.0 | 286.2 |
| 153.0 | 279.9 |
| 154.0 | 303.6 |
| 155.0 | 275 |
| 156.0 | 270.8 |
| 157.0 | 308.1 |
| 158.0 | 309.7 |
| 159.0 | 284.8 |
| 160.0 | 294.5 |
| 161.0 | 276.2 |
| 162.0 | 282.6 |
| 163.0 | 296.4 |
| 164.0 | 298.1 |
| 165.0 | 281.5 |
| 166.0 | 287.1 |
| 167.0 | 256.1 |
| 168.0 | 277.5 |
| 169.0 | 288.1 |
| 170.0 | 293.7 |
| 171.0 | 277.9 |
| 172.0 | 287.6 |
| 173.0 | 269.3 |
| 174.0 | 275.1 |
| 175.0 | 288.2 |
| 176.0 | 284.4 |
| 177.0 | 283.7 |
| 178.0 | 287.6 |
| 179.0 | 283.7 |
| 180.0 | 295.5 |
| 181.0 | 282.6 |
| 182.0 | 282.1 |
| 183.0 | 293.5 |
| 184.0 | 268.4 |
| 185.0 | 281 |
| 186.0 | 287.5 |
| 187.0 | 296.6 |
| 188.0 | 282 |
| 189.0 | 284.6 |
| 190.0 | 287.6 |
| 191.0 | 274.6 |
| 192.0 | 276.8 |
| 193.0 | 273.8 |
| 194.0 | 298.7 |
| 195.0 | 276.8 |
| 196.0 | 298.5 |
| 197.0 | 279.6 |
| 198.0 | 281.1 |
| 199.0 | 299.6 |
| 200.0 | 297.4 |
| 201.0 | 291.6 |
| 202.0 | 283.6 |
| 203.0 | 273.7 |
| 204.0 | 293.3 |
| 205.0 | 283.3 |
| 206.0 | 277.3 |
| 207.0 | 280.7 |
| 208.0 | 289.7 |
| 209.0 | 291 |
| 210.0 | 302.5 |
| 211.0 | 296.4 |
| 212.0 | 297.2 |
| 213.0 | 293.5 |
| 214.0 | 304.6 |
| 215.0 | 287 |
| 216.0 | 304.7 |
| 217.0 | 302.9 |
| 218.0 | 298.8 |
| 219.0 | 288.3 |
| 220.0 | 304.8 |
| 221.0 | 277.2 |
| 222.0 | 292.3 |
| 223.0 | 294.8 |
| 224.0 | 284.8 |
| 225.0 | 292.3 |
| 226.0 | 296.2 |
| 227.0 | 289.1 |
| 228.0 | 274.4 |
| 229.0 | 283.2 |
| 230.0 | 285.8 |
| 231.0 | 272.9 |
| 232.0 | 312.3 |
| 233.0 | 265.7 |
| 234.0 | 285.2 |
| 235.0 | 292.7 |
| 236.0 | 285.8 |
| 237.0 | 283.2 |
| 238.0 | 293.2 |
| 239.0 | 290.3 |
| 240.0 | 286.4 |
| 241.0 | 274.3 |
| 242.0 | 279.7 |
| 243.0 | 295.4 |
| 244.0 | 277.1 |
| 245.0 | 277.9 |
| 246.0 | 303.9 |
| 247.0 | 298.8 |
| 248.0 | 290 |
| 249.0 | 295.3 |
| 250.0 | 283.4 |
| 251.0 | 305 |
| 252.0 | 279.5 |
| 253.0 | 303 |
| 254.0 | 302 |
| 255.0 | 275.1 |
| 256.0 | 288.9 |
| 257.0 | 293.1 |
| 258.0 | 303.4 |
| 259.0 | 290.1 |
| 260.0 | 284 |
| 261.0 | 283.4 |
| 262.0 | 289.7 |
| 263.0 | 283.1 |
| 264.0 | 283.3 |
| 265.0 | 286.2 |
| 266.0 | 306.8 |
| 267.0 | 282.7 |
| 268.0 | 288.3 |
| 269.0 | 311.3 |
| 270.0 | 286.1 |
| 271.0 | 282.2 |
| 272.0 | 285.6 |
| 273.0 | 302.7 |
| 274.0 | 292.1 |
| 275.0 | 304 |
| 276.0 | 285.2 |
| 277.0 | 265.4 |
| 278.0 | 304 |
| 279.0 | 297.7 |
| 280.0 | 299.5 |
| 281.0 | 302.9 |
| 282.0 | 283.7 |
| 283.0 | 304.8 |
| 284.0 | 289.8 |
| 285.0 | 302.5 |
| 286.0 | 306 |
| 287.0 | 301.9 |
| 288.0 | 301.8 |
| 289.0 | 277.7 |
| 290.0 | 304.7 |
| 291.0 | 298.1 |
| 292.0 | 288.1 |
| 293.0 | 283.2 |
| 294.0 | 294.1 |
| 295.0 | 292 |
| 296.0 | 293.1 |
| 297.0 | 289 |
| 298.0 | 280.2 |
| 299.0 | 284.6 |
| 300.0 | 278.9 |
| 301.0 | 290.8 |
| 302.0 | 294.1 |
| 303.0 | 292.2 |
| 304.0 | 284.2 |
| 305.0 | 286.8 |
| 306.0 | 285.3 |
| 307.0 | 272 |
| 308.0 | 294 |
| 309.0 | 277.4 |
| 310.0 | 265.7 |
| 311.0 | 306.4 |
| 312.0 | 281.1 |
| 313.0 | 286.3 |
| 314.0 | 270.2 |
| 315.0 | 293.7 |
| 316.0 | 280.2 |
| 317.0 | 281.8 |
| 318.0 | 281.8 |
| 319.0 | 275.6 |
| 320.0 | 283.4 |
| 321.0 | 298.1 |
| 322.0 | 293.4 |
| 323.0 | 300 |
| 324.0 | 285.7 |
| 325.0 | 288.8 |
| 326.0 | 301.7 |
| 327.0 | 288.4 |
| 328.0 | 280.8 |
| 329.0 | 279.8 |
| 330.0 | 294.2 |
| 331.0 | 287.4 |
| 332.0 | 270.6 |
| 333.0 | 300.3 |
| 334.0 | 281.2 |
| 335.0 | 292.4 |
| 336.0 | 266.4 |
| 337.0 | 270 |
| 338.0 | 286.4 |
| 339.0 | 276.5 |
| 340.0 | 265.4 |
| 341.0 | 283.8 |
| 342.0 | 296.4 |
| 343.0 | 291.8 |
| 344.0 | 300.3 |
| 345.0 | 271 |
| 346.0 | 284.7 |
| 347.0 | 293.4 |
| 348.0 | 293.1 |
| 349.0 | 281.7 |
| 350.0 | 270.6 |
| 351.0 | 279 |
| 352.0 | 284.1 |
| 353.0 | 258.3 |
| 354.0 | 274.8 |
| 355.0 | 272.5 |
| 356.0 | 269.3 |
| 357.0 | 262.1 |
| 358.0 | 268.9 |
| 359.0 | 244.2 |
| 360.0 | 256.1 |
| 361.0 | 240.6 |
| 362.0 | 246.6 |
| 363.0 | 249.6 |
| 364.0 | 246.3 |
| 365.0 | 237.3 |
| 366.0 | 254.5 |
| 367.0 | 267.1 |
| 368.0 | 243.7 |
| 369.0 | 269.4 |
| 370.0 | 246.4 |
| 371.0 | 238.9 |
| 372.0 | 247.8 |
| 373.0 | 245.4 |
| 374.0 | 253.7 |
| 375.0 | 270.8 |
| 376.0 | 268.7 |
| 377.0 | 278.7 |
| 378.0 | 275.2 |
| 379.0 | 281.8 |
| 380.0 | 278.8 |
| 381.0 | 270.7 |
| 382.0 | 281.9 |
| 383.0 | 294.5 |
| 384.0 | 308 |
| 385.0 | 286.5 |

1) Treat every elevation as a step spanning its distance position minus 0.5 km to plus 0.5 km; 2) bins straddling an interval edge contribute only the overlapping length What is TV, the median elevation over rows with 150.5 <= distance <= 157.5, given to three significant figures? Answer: 285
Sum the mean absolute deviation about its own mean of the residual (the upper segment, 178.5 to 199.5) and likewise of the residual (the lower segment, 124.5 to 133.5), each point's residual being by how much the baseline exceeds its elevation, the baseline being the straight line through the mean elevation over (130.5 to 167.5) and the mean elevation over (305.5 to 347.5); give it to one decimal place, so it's 12.3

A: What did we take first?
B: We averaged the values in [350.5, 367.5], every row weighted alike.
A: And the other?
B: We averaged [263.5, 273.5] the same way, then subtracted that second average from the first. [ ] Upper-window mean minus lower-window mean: -32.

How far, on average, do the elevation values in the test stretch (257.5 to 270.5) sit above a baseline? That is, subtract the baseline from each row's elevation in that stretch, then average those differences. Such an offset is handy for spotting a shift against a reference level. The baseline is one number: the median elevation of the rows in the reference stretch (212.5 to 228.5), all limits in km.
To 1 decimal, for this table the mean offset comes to -2.3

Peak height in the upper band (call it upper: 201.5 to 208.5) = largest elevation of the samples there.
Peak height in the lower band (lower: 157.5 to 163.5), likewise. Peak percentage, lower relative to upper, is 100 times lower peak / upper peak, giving 106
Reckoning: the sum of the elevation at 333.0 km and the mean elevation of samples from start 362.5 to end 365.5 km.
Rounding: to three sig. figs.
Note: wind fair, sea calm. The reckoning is 545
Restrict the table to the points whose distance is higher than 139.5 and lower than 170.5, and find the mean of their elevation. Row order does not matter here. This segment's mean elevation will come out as 287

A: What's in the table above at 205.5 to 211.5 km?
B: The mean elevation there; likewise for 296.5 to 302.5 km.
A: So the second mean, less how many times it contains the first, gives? 285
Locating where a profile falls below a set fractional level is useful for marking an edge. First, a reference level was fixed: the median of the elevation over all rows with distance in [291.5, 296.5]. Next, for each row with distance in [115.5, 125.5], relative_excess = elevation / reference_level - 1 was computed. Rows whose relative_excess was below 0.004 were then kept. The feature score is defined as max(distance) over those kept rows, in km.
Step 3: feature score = 125.0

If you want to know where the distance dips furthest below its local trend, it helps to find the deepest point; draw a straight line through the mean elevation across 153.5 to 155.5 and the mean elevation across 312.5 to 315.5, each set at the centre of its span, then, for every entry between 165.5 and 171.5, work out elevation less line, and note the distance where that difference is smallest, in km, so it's 167.0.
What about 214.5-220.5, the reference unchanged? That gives 215.0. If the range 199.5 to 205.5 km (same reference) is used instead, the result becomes 203.0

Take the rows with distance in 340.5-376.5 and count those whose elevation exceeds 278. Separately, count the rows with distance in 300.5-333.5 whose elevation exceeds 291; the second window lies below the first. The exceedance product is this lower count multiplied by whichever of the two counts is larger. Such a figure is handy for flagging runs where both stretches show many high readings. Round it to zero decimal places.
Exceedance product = 121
